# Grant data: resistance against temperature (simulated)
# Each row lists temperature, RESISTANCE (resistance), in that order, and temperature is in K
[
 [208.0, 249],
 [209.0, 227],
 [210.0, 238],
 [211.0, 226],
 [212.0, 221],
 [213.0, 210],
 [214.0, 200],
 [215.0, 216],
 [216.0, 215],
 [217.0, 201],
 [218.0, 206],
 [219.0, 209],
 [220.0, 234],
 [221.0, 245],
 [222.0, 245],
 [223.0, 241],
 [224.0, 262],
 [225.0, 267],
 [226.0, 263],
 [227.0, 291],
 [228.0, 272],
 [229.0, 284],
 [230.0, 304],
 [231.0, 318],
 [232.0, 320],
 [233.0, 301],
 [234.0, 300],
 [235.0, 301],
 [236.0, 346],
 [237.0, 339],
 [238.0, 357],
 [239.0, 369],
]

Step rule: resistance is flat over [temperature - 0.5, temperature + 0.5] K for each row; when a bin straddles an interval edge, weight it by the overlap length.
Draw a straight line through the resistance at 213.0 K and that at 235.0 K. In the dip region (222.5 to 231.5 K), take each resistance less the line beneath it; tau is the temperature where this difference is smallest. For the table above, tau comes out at 223.0 K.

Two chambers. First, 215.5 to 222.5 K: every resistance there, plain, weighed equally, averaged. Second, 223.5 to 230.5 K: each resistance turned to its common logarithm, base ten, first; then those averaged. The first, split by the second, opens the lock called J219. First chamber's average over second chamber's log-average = 91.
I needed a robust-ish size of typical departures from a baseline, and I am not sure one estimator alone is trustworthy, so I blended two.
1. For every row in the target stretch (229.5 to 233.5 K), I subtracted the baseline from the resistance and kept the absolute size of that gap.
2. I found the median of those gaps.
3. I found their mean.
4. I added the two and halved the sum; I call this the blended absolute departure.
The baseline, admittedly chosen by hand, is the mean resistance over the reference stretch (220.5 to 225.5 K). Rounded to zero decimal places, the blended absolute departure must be 59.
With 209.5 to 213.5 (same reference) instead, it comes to 28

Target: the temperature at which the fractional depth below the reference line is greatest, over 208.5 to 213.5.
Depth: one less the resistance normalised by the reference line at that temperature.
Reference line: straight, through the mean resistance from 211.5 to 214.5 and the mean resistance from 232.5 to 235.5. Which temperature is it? 213.0 K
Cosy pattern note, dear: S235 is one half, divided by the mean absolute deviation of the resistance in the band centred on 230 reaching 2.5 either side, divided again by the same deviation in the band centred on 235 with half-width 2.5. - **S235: 0.0014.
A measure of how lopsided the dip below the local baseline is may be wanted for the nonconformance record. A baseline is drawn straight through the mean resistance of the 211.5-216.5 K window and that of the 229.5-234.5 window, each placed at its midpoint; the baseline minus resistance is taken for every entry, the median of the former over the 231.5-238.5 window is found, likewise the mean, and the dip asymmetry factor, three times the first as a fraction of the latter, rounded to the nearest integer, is -9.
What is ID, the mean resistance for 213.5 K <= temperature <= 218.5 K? 208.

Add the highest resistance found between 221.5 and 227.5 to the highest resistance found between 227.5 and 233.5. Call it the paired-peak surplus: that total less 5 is 606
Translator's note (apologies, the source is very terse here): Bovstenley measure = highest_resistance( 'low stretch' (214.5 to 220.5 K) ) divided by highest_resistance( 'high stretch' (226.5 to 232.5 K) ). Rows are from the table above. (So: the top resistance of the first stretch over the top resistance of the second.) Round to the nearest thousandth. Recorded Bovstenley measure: 0.731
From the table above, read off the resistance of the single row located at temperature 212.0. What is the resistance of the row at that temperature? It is 221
